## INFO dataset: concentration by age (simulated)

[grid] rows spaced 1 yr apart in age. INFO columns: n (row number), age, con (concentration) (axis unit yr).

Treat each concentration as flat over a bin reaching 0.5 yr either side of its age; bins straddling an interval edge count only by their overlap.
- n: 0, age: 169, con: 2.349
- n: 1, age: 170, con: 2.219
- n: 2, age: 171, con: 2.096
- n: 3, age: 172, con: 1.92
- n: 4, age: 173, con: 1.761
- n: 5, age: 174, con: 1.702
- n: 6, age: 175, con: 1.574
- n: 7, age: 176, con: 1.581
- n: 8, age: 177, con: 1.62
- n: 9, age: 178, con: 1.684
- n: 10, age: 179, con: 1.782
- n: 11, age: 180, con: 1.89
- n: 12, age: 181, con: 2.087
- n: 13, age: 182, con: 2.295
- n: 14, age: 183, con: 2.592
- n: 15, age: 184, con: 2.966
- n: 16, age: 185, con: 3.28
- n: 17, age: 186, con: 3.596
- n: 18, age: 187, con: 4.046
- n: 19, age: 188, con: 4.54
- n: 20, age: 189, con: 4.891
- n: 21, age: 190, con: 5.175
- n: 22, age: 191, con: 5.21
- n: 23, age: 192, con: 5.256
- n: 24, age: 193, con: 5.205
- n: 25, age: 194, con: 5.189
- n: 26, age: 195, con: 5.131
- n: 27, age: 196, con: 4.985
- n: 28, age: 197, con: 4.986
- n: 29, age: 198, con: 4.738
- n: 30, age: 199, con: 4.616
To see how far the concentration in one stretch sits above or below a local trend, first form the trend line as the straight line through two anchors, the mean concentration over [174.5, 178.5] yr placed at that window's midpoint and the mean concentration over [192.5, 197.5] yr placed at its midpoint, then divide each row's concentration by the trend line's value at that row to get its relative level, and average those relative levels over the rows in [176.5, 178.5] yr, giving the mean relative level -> 0.92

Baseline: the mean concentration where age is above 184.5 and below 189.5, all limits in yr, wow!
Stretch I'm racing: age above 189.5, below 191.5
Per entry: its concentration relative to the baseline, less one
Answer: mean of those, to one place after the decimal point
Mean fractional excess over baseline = 0.3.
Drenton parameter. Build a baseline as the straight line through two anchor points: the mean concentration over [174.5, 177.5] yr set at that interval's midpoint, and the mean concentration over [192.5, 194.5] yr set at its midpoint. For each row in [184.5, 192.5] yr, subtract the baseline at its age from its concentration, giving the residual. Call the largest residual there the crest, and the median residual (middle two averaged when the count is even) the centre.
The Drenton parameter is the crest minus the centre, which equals 0.277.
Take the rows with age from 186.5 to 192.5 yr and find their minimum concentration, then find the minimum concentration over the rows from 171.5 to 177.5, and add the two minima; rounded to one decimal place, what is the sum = 5.6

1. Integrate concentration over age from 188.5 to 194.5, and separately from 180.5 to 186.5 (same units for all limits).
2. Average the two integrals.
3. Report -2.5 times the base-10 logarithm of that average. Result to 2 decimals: -3.44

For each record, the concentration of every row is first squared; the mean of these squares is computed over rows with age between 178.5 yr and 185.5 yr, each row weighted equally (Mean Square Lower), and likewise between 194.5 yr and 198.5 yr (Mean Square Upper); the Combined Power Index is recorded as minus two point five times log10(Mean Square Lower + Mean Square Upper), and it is -3.7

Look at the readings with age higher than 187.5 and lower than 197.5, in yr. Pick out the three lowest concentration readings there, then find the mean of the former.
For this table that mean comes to 4.8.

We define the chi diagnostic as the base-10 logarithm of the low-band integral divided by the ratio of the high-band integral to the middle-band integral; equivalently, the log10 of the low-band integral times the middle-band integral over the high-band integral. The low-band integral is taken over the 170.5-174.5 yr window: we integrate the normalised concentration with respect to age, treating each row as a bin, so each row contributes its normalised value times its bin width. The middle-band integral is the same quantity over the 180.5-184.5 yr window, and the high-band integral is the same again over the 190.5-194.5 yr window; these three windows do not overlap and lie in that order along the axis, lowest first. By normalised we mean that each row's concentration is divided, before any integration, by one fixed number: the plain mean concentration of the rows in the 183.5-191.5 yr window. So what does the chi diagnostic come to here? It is -0.07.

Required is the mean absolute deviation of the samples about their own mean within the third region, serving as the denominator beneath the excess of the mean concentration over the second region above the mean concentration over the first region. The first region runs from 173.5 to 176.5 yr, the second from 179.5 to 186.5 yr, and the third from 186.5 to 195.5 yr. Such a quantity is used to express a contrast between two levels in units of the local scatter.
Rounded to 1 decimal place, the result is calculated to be 3.4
